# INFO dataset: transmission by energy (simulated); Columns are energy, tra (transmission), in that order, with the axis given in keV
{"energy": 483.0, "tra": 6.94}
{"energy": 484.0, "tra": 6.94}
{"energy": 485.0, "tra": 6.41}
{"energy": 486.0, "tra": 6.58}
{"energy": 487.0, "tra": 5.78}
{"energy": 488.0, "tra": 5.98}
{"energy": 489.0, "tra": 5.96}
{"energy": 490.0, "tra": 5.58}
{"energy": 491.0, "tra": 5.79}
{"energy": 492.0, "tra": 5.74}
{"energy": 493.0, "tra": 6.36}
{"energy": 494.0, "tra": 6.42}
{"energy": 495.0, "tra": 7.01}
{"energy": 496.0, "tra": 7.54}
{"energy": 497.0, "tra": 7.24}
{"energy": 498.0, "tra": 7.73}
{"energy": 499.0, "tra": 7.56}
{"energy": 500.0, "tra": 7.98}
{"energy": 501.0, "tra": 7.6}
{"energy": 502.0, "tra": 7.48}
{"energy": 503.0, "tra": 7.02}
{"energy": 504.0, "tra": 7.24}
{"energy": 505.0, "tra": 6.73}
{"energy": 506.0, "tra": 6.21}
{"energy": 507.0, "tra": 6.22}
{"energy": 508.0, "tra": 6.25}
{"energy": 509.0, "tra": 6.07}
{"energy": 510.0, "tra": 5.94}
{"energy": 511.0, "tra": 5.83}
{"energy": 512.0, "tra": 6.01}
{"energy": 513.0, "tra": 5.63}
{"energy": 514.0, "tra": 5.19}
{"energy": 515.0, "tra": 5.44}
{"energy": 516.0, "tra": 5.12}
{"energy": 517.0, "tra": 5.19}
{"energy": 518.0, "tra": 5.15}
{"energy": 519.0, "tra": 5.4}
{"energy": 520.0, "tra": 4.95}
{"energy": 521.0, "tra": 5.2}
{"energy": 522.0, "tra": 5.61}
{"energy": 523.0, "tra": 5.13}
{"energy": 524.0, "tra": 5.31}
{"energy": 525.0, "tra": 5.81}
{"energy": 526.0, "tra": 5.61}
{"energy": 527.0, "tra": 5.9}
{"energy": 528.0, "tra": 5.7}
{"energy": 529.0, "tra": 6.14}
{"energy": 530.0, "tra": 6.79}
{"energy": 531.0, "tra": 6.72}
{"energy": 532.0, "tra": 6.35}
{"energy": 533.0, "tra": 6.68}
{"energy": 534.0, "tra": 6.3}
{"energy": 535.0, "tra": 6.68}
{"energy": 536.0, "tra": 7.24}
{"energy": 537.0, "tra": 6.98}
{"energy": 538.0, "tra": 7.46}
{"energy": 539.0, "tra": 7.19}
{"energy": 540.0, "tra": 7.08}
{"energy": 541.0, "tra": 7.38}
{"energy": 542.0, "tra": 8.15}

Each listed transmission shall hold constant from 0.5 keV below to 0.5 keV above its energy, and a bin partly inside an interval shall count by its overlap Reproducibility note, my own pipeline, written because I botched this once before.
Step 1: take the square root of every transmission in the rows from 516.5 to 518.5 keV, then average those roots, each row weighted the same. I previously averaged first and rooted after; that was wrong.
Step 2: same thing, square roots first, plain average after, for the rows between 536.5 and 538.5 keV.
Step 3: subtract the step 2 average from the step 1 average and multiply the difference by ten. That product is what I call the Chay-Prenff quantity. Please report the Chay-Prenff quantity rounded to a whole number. -4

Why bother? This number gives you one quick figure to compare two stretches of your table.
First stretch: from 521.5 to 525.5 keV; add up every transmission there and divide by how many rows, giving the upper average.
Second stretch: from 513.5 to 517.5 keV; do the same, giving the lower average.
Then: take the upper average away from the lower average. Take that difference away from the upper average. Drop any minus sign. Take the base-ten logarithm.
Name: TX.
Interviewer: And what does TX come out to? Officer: 0.755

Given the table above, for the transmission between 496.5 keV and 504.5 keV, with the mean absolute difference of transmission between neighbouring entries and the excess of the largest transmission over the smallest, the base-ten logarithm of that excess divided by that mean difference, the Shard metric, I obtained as 0.473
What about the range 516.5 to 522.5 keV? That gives 0.372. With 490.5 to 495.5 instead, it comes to 0.585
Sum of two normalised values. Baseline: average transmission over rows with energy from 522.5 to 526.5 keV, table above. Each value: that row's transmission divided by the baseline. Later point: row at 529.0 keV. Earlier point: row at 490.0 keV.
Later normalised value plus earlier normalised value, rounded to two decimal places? 2.14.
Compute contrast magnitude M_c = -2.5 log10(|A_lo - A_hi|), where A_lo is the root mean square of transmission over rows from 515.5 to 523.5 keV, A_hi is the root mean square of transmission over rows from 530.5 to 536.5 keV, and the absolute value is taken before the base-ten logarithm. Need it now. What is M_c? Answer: -0.40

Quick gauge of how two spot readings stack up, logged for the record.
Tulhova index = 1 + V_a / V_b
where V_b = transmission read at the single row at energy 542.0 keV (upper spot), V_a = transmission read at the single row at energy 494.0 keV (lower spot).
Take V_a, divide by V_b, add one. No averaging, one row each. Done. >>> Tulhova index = 1.79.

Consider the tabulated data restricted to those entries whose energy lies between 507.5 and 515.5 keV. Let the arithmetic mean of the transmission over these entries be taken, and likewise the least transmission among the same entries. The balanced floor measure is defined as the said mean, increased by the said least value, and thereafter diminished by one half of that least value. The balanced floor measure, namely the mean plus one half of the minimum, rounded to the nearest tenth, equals 8.4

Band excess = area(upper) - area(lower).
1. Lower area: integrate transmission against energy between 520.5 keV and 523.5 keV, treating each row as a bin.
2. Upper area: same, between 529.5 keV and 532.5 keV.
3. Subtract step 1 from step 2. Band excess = 3.9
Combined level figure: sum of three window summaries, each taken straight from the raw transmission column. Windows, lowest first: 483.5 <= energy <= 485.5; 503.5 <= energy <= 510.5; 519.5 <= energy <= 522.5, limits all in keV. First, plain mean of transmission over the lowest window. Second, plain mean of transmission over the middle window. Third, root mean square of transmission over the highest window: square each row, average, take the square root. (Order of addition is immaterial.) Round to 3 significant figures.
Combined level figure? 18.3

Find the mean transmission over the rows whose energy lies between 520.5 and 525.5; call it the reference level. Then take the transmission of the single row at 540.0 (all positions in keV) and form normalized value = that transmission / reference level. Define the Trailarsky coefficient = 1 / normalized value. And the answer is 0.76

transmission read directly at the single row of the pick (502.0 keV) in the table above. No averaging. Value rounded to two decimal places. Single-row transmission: 7.48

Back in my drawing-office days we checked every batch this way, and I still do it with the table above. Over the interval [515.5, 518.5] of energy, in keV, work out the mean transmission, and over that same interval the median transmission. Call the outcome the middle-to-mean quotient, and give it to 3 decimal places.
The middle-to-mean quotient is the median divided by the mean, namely 0.999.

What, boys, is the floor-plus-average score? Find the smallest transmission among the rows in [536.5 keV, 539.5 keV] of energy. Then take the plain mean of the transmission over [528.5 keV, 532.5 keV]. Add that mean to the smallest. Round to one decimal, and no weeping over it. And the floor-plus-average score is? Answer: 13.5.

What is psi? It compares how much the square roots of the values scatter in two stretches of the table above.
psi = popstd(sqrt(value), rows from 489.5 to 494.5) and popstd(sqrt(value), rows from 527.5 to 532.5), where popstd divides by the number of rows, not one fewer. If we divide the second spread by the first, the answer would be 1.1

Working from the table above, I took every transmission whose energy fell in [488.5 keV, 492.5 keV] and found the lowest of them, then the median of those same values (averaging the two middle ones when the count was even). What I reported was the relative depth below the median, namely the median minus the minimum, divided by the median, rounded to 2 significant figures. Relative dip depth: 0.032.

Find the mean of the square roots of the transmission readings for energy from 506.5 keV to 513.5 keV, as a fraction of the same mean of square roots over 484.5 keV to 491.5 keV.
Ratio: 1.00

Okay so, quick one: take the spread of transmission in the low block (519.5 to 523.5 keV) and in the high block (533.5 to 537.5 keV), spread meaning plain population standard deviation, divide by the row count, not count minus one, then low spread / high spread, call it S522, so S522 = 0.7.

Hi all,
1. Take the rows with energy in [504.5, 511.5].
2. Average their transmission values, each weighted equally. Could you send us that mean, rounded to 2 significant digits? 6.2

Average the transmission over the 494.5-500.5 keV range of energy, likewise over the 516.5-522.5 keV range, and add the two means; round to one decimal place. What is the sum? 12.8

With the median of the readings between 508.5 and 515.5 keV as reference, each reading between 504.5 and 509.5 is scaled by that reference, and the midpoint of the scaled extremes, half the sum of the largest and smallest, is 1.10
